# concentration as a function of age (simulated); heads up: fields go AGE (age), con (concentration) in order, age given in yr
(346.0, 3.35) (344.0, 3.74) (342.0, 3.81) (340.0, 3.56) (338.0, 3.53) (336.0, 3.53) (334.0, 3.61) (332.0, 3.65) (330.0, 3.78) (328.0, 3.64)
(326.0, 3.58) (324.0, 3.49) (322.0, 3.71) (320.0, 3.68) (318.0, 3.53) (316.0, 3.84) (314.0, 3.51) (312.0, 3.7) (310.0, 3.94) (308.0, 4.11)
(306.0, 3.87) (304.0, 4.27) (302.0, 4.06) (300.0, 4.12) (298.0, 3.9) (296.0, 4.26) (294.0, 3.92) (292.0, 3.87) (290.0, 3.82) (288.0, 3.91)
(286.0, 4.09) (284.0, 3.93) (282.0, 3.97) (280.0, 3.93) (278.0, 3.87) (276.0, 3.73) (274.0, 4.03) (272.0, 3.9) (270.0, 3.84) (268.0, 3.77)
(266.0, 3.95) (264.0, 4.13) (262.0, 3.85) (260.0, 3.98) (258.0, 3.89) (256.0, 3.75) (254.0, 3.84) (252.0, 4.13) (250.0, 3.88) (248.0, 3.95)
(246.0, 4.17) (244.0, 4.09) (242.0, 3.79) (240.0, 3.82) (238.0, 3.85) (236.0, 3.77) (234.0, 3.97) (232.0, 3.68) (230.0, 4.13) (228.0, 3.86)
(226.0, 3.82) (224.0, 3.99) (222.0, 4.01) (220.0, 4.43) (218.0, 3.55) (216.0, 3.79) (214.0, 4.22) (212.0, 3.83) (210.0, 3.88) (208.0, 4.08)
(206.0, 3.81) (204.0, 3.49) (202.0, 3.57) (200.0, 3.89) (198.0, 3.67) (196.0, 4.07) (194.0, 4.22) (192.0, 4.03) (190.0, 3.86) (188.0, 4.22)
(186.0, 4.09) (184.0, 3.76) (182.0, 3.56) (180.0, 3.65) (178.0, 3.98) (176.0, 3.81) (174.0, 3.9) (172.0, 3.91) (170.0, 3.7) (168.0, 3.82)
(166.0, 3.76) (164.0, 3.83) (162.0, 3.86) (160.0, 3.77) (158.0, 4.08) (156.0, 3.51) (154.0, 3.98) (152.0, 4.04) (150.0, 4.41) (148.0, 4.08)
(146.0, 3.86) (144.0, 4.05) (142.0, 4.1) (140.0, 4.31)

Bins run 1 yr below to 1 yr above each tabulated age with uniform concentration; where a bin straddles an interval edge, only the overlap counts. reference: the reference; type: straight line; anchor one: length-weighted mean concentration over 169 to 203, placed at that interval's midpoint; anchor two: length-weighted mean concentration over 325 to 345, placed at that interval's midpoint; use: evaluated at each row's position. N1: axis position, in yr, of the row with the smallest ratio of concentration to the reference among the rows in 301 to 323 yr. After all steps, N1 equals 314.0 yr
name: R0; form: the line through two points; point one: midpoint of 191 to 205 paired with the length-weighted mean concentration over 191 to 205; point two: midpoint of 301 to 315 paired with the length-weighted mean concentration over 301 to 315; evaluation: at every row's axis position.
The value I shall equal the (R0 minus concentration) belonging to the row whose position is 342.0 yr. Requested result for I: 0.1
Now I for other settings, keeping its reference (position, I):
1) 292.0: 0.0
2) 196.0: -0.2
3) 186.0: -0.2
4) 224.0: -0.1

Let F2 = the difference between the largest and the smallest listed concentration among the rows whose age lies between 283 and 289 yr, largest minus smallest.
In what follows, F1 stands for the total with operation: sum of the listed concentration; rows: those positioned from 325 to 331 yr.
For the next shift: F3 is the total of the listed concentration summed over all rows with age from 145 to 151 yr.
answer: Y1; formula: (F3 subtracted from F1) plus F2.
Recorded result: -1.2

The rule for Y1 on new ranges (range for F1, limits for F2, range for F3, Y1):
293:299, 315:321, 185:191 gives 0.2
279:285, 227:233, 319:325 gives 1.4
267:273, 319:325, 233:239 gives 0.1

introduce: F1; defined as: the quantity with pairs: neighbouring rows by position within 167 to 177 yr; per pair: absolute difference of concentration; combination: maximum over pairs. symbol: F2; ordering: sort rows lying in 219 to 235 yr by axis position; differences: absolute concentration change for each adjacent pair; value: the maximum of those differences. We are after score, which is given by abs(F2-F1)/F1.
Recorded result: 1.14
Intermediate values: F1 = 0.21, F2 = 0.45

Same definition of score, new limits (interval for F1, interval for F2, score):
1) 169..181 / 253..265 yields 0.15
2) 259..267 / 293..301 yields 0.29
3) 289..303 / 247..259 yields 0.19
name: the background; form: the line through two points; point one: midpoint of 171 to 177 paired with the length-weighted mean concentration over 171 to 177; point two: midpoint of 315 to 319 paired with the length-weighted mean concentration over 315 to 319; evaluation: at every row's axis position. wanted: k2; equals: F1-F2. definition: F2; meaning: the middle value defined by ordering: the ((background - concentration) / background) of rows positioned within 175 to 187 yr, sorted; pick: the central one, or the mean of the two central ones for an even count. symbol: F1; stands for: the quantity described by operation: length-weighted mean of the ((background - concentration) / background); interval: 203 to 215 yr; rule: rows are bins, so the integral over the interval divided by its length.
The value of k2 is -0.04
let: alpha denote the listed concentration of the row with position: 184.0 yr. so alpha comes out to 3.76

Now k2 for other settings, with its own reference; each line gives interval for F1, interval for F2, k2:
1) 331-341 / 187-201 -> 0.07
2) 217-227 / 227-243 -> -0.03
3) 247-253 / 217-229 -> -0.03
